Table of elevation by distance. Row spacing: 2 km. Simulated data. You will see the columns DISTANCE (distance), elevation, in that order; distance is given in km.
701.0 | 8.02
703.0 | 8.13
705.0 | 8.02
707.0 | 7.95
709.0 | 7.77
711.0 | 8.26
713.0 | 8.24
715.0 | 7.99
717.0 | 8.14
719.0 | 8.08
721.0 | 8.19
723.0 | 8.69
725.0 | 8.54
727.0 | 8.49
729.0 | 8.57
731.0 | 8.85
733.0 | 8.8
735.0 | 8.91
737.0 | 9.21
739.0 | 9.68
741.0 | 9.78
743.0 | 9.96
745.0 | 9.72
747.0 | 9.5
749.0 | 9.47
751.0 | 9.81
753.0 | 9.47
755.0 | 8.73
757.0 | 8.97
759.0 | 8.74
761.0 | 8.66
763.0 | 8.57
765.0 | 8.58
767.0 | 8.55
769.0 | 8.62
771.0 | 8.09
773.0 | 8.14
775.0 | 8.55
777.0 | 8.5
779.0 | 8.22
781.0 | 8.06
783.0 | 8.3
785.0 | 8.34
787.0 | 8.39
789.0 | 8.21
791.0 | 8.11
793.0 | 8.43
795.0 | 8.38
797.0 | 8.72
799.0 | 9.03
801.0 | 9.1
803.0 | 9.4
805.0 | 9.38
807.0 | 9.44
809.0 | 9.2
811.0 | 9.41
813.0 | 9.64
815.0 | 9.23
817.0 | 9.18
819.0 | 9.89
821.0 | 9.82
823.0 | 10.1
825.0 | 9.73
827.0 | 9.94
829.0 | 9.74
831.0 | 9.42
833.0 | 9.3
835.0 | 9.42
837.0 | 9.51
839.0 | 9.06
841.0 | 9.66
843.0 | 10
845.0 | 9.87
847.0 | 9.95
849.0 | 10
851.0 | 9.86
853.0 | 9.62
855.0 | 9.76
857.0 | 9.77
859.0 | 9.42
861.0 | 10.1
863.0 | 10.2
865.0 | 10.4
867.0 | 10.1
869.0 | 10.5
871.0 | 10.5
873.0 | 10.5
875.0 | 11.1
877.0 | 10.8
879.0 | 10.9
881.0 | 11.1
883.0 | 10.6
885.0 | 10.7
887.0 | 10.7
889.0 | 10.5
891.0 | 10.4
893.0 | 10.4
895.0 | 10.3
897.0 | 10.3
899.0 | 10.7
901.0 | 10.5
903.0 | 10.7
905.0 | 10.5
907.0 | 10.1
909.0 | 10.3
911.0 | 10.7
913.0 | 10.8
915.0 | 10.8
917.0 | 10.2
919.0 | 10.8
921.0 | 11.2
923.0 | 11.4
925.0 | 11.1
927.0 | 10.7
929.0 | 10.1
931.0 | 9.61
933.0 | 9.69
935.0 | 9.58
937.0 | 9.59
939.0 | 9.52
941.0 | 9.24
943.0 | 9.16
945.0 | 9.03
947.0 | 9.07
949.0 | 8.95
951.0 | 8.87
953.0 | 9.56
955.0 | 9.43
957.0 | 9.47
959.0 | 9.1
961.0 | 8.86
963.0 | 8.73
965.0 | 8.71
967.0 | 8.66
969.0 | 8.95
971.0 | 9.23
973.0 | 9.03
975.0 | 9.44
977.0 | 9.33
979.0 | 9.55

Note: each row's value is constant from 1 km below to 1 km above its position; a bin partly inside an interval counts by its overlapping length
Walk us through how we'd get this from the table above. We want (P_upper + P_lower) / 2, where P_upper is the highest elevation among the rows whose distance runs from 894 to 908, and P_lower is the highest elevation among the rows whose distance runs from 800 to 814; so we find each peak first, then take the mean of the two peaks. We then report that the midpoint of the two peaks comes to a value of 10.2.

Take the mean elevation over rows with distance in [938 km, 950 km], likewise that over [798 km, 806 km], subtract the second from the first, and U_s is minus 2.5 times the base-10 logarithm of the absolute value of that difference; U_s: 3.0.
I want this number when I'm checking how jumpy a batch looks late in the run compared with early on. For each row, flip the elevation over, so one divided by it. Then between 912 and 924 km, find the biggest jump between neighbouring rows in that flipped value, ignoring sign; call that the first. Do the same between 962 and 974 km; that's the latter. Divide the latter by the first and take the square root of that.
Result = 0.83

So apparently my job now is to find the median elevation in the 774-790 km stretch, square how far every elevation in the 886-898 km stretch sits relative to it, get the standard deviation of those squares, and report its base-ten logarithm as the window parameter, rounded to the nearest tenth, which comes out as -0.2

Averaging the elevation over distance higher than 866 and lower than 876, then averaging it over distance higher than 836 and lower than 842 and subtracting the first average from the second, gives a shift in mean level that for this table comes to -1.1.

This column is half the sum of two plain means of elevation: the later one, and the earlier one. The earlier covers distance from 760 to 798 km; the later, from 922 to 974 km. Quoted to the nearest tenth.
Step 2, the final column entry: 8.9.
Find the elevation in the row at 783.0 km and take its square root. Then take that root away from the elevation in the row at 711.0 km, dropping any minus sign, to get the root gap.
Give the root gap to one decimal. 5.4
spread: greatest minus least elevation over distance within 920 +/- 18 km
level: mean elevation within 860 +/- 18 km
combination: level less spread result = 8.3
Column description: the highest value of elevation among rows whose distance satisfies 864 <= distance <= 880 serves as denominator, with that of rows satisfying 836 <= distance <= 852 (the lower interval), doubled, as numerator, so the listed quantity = 1.80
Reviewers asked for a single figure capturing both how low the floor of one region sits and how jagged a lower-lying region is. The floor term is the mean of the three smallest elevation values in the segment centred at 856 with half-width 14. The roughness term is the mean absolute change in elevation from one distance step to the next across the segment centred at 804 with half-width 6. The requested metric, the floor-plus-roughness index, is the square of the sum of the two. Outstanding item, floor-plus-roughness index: 95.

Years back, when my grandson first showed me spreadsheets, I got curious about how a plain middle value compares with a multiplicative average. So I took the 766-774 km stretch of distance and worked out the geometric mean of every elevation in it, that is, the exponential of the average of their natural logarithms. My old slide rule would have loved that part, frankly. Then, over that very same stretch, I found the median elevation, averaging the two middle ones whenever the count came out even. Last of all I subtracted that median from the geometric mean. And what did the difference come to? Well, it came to 0.00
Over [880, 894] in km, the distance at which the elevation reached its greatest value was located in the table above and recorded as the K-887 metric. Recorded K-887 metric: 881.0 km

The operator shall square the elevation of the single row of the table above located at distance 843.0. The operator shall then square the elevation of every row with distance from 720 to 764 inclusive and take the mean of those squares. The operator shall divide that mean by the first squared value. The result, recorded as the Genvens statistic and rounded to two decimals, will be 0.82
